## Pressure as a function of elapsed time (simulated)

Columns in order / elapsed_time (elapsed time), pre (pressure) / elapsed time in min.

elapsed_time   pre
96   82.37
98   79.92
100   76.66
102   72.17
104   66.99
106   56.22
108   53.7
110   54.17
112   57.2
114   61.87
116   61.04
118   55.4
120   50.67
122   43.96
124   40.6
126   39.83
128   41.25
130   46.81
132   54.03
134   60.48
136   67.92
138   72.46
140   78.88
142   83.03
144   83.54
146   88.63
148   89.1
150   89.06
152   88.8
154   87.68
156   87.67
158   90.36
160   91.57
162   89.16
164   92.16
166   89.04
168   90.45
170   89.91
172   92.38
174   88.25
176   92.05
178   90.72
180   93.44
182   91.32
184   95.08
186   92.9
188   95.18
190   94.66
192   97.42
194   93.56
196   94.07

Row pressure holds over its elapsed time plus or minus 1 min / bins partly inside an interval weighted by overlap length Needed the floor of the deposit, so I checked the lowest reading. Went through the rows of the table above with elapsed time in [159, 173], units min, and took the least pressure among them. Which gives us 89.04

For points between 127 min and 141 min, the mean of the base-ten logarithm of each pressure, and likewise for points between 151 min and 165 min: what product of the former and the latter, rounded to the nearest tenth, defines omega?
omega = 3.5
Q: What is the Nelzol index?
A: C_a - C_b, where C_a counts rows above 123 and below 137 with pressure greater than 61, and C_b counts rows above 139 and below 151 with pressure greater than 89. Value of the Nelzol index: -1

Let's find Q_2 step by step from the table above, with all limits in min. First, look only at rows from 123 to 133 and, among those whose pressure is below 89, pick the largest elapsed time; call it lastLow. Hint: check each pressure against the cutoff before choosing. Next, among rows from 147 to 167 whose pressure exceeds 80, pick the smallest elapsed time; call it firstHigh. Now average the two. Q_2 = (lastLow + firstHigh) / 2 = 140 min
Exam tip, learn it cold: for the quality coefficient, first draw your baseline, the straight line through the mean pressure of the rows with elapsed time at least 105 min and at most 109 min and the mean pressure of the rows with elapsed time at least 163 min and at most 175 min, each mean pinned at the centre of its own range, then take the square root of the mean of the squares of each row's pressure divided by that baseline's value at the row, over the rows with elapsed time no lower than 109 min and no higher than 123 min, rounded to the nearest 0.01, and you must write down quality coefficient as 0.92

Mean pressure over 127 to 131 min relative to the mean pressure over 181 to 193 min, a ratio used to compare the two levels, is 0.47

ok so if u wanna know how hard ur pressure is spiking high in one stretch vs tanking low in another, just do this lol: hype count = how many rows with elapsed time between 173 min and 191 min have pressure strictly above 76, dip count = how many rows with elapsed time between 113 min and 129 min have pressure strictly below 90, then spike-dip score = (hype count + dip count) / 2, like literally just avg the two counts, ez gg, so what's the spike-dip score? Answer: 8.5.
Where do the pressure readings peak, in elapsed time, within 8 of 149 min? 148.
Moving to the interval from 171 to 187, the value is 184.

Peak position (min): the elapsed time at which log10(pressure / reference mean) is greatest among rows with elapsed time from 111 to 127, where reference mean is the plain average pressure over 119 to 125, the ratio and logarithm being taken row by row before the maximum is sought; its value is 114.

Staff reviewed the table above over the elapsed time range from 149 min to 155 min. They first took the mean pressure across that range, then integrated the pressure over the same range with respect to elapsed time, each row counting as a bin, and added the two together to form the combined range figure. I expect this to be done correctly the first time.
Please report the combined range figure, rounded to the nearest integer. 620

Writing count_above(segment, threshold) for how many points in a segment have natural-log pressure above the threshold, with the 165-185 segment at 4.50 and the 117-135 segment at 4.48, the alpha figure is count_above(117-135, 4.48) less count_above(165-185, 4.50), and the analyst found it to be -7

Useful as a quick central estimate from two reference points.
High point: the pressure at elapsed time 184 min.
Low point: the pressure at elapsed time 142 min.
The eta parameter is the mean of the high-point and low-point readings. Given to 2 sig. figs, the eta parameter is 89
